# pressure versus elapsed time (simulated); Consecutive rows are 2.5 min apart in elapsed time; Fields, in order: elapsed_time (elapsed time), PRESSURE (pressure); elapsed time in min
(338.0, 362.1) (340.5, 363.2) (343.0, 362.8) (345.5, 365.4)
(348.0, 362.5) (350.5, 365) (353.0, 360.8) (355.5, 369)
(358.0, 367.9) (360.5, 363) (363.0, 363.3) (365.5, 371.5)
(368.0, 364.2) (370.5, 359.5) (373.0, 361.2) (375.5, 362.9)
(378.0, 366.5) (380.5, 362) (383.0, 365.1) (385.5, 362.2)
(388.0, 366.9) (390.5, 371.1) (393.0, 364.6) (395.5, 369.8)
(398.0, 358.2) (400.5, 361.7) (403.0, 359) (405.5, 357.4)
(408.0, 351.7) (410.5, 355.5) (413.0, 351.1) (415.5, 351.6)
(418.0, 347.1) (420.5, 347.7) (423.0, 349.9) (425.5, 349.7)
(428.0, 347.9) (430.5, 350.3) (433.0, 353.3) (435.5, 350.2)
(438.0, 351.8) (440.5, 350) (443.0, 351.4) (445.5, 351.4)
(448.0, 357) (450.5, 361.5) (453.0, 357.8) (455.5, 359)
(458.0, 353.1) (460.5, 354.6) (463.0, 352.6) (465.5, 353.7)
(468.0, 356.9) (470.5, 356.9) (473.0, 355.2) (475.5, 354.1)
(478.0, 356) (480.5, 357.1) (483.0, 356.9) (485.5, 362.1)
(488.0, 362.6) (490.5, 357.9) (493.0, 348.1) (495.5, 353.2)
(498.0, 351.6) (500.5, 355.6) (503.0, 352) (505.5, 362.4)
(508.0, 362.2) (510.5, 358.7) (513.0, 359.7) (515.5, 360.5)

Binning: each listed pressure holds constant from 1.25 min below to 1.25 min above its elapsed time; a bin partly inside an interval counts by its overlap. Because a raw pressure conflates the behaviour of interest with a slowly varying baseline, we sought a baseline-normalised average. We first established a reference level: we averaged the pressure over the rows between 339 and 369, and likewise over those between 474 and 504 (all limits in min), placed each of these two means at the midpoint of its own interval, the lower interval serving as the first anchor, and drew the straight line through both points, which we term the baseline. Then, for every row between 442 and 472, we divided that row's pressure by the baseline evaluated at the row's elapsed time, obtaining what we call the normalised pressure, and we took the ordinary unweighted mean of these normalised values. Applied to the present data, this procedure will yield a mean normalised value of 0.99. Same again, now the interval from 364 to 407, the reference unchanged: 1.00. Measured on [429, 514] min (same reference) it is 1.00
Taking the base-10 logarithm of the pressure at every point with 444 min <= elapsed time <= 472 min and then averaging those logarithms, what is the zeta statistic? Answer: 2.551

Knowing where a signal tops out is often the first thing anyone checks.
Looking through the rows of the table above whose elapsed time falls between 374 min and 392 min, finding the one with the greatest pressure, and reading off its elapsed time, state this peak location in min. 390.5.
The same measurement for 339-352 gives 345.5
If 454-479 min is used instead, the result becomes 455.5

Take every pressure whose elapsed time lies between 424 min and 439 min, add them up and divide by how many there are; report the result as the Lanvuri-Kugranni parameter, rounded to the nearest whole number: 351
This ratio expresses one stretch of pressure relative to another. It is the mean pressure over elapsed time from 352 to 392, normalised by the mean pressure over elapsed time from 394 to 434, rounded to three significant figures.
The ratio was 1.03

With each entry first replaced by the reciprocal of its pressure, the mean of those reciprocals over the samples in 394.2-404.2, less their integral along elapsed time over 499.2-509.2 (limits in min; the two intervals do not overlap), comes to -0.0252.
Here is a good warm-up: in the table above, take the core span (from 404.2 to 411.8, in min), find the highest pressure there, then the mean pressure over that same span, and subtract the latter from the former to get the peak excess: 2.5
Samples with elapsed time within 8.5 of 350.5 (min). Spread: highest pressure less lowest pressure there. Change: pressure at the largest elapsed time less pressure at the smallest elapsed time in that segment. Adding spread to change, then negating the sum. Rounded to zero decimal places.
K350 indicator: -13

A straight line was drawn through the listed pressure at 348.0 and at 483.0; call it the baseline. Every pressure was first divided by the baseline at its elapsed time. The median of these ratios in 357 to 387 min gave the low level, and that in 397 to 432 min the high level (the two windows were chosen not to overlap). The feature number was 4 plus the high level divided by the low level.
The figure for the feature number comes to 4.97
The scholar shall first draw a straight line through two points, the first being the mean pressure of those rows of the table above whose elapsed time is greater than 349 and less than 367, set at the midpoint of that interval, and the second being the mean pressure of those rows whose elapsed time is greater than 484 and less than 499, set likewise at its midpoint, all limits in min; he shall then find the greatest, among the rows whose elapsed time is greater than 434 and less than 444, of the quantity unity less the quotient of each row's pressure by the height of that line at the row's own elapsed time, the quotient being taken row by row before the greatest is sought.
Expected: 0.027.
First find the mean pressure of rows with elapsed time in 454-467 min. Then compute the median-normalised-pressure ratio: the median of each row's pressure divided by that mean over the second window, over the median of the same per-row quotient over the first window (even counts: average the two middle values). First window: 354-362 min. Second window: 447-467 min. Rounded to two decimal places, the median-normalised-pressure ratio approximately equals 0.97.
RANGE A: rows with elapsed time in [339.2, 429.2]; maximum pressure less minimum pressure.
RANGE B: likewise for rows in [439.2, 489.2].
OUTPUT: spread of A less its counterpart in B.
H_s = 12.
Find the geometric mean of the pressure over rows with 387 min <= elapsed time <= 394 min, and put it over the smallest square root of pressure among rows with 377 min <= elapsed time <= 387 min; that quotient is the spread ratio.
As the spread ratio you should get 19.32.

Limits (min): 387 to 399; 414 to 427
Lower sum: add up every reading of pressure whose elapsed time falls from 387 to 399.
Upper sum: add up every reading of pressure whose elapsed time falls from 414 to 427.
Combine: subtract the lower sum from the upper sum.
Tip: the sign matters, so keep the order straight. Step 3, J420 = -85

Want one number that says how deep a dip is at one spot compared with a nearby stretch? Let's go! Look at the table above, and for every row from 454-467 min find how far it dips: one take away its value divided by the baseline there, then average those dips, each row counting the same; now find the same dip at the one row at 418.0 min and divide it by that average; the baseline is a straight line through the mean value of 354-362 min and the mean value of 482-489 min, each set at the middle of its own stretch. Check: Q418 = 2.3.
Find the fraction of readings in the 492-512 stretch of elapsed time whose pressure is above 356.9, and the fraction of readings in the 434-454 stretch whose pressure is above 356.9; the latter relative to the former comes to 1.0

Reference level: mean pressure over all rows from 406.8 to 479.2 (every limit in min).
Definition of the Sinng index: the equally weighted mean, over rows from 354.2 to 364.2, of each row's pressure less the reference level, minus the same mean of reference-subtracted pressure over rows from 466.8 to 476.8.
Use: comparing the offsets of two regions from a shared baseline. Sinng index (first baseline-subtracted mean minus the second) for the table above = 10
